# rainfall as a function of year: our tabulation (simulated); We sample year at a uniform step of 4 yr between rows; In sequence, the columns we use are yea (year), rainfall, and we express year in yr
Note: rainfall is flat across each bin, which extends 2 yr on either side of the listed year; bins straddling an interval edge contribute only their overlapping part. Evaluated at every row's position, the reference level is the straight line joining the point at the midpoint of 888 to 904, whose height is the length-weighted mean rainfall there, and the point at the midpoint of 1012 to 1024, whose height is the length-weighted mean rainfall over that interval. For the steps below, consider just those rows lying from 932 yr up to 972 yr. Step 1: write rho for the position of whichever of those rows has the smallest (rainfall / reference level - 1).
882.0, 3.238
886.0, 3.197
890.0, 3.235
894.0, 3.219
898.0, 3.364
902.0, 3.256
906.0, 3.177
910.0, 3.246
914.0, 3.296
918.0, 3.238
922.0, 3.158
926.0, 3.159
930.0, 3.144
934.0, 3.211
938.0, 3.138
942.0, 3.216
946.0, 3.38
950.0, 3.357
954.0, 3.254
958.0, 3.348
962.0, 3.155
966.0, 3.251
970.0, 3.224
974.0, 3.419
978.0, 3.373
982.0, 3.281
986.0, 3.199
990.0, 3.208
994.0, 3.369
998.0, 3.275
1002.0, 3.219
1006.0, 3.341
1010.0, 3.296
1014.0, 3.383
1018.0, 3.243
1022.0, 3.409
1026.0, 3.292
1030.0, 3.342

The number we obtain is 938.0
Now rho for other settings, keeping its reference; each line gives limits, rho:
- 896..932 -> 930.0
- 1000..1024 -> 1002.0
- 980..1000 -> 986.0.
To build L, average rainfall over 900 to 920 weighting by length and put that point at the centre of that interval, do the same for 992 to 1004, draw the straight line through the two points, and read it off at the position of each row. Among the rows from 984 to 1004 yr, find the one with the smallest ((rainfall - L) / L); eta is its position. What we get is 986.0 yr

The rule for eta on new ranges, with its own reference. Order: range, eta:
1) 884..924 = 922.0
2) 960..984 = 962.0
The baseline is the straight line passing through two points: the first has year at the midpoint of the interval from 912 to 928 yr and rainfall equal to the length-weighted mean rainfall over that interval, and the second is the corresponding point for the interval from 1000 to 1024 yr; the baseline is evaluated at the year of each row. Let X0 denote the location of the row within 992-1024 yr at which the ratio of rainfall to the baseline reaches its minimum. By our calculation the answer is 1002.0 yr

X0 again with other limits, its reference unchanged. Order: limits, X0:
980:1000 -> 986.0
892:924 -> 922.0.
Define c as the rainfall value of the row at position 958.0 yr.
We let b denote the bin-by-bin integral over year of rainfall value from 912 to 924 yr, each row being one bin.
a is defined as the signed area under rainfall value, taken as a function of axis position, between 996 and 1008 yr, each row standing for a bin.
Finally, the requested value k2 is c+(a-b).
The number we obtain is 3.92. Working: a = 39.3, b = 38.8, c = 3.348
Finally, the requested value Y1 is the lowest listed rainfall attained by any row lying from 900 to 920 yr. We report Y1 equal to 3.177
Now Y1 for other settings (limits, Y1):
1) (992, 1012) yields 3.219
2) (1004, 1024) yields 3.243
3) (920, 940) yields 3.138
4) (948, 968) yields 3.155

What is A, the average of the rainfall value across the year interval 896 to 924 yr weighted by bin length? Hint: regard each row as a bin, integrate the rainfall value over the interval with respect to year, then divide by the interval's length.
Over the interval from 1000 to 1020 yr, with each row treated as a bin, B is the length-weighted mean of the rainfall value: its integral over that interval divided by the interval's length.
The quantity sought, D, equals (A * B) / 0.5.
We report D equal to 21.4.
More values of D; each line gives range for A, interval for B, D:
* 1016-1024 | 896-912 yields 21.7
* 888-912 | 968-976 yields 21.6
